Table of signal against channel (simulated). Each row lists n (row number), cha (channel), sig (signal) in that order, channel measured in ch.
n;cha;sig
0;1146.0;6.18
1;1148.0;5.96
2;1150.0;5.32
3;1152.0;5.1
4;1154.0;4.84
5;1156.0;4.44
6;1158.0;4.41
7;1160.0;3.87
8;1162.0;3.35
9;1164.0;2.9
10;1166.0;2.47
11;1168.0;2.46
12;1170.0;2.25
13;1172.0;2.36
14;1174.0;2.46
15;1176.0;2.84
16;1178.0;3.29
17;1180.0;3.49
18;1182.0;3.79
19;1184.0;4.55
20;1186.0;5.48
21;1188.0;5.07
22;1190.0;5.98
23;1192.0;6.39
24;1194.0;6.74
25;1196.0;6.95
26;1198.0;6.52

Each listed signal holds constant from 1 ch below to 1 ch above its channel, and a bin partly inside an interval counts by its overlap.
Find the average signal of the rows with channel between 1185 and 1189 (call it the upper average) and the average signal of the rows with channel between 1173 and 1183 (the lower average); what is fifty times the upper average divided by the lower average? 83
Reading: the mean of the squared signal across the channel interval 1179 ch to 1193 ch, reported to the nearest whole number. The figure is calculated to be 26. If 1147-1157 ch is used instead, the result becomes 27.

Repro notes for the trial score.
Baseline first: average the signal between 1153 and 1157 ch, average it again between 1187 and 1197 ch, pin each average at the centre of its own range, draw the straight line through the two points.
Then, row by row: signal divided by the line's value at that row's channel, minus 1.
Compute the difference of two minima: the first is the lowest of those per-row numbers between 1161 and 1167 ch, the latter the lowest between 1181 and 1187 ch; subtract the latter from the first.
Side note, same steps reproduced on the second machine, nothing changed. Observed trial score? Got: -0.17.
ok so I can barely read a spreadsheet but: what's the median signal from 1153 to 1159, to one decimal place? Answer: 4.4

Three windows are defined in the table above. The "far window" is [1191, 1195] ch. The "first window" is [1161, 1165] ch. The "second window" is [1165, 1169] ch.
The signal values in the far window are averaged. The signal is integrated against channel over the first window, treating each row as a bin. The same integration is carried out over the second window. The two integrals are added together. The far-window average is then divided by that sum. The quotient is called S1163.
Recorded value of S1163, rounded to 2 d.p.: 0.29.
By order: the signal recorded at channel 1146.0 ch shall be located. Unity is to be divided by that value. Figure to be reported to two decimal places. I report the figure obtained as 0.16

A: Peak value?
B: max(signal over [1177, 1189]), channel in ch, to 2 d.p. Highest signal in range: 5.48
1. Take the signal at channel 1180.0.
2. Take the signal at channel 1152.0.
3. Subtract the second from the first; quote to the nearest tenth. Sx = -1.6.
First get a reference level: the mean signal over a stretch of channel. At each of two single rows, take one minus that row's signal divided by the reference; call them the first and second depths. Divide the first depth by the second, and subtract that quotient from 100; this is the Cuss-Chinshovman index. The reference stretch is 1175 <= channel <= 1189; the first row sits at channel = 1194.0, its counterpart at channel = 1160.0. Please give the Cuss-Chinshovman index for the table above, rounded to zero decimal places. 113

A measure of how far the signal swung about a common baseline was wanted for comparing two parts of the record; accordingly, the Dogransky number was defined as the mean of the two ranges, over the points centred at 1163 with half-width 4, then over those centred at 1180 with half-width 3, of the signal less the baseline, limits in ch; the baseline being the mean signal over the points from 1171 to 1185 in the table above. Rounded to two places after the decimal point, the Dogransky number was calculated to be 0.95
